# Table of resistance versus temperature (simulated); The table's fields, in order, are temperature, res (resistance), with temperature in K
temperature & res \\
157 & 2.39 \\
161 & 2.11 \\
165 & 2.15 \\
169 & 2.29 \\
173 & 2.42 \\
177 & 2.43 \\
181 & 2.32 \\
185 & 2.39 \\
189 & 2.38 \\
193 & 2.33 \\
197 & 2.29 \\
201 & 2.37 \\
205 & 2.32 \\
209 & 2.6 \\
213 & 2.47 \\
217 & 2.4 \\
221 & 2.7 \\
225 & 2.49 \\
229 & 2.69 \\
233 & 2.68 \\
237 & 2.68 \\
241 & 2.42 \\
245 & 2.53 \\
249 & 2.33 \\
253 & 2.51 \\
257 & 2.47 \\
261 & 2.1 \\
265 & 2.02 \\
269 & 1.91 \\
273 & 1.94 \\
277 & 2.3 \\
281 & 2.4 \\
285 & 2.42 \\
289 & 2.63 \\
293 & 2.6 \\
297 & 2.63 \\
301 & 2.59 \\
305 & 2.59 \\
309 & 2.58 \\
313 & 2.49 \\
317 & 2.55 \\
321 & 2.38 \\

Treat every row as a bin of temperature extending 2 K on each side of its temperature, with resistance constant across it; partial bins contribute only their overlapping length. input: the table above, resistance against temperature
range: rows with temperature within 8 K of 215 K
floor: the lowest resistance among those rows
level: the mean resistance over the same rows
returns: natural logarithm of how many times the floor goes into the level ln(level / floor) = 0.058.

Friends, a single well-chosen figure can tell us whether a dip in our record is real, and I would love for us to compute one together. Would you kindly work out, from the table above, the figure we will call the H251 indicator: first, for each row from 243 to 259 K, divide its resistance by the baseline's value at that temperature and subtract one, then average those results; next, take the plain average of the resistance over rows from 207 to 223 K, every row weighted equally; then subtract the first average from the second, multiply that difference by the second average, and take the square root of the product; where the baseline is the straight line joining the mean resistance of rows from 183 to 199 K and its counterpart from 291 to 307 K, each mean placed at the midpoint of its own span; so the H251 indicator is 2.55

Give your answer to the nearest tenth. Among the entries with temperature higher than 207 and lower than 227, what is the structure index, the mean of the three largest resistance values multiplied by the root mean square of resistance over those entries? 6.6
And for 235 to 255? 6.4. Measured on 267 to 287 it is 5.2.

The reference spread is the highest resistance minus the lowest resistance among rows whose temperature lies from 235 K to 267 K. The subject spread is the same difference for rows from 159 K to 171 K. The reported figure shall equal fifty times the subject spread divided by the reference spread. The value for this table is 14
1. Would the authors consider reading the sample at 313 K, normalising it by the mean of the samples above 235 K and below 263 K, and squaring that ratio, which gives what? 1.05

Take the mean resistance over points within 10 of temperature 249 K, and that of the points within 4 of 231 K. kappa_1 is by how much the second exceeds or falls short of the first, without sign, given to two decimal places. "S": 0.23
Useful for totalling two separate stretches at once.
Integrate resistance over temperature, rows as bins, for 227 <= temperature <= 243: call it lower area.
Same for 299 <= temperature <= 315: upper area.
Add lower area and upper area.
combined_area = 82.9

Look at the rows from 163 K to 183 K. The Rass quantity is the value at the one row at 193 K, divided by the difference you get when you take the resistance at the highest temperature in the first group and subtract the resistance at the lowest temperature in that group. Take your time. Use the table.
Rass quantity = 14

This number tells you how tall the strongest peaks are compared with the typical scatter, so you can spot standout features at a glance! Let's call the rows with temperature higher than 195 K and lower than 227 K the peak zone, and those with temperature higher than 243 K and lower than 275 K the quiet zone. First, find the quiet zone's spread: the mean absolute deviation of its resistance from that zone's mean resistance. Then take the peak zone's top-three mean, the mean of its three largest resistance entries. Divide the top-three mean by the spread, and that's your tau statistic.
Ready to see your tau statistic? 11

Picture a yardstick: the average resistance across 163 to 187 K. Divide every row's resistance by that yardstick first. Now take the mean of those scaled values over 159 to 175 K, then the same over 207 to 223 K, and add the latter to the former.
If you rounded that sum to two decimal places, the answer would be 2.05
